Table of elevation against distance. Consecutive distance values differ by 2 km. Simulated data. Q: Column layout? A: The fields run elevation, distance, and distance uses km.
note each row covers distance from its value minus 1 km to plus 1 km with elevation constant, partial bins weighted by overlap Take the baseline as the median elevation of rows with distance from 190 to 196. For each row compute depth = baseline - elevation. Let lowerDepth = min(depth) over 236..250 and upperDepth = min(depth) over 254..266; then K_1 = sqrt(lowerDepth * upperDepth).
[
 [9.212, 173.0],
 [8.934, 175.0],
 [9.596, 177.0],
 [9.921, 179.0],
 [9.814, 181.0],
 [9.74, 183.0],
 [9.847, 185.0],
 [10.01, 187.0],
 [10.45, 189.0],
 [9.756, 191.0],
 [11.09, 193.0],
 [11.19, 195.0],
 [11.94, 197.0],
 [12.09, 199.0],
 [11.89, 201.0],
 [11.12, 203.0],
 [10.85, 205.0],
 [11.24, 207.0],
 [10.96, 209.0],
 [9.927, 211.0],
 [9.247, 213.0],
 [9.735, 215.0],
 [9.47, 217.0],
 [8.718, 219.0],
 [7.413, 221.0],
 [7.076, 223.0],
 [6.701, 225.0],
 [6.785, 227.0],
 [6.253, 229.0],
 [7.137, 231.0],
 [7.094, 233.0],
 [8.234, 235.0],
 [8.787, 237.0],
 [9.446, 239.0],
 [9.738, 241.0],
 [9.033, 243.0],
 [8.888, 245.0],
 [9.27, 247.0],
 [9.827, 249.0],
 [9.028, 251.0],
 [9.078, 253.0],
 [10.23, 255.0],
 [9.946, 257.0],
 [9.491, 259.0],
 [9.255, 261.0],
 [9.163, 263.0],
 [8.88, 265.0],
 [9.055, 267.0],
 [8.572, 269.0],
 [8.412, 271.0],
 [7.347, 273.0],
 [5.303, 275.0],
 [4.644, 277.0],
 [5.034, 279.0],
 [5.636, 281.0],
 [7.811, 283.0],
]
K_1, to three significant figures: 1.04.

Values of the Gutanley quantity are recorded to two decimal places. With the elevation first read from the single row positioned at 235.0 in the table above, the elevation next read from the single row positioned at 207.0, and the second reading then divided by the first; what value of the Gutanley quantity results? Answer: 1.37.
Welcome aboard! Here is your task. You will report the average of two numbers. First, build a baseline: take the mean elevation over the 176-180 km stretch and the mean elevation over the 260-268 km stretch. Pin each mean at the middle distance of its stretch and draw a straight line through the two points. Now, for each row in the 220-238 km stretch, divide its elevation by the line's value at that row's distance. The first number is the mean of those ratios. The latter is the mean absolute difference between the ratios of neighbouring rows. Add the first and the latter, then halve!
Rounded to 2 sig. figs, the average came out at 0.42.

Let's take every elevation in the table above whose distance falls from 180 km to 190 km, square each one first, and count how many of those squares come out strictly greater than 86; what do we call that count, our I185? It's 5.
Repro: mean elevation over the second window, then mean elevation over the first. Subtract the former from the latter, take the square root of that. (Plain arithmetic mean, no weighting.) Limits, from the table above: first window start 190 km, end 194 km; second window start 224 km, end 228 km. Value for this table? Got 1.9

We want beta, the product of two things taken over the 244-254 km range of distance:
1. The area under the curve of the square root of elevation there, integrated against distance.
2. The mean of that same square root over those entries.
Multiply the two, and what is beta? 92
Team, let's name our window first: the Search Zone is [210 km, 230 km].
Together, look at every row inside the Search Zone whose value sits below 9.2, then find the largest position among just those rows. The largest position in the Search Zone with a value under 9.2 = 229.0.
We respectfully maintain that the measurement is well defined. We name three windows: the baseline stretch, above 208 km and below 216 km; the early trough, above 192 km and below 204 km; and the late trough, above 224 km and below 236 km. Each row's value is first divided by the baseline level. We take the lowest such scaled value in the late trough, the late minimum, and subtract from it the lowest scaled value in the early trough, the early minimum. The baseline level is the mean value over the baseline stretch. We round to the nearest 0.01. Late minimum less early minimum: -0.49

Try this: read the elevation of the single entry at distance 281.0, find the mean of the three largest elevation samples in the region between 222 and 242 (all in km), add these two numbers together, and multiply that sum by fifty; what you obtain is 748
